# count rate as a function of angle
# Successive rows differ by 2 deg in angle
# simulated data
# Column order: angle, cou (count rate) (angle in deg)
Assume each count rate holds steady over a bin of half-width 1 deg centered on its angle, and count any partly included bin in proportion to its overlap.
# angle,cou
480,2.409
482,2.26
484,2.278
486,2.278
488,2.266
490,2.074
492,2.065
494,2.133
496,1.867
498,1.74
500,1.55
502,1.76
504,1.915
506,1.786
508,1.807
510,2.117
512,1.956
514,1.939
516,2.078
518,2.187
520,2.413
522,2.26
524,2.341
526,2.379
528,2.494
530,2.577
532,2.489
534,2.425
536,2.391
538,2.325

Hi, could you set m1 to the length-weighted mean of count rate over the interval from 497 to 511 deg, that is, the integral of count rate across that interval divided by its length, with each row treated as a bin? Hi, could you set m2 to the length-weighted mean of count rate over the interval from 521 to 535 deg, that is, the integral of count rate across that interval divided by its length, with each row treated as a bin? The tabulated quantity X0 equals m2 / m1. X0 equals 1.3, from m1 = 1.81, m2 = 2.42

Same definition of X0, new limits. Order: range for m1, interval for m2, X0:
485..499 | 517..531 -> 1.2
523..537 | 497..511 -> 0.7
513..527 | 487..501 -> 0.9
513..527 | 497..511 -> 0.8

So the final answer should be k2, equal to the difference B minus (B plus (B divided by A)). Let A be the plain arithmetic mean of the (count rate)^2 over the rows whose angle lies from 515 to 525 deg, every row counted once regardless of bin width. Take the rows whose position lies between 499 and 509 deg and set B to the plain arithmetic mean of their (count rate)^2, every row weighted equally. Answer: -0.61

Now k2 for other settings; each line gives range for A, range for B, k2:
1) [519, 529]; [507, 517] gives -0.69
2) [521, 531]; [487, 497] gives -0.75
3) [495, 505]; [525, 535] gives -1.95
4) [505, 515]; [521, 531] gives -1.57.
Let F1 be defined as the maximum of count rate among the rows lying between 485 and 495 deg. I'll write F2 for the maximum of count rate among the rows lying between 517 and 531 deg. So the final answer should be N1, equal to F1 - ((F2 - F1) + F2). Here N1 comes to -0.6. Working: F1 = 2.278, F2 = 2.577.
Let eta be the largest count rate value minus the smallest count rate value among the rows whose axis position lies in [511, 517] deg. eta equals 0.14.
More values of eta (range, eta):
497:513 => 0.57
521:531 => 0.32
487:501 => 0.72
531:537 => 0.10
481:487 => 0.02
